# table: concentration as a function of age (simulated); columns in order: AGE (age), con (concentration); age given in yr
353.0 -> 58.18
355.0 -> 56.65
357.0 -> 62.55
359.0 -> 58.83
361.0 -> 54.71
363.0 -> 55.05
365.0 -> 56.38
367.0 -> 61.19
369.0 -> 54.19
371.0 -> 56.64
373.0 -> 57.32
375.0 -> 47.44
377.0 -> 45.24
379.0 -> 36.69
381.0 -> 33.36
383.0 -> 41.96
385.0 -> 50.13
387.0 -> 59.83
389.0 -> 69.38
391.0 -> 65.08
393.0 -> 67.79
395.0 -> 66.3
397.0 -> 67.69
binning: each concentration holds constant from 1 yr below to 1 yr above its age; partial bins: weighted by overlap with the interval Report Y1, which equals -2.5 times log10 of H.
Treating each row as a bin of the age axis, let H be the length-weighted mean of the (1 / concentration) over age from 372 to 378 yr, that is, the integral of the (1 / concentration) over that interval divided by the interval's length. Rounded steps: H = 0.0202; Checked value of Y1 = 4.24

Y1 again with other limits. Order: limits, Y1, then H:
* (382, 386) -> 4.15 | 0.0219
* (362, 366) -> 4.36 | 0.0180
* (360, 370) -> 4.37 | 0.0178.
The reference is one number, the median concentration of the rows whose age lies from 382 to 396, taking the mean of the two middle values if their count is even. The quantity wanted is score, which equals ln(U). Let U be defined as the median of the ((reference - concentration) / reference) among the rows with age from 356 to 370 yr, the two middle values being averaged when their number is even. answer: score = -2.01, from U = 0.13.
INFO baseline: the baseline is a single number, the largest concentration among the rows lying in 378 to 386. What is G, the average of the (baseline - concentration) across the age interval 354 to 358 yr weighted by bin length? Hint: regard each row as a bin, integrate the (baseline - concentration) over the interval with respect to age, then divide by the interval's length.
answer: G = -9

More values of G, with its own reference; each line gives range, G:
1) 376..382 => 12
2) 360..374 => -6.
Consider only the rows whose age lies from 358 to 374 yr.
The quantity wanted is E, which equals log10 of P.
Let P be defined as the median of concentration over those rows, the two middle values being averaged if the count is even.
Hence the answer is 1.75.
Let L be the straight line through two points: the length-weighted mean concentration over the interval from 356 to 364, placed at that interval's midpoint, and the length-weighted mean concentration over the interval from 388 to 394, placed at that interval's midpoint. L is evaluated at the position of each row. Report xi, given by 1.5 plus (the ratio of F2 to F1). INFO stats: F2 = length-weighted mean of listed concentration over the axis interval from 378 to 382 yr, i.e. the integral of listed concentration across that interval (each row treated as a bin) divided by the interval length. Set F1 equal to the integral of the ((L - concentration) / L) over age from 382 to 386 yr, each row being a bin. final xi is 31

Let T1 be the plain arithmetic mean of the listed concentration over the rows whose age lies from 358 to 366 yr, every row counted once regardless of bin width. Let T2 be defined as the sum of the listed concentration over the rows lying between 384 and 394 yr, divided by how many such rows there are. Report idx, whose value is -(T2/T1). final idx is -1.11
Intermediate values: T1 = 56.2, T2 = 62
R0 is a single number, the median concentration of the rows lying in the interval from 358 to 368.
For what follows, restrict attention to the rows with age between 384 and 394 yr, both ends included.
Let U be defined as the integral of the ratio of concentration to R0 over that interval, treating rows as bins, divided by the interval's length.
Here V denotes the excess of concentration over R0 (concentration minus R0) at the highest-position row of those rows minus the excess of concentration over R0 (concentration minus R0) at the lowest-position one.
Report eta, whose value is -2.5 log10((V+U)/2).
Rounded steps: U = 1.11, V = 18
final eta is -2.4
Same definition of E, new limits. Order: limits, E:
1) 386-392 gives 1.81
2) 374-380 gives 1.66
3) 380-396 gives 1.80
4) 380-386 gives 1.62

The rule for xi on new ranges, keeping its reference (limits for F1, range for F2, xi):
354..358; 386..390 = -299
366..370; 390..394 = 392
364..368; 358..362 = 969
